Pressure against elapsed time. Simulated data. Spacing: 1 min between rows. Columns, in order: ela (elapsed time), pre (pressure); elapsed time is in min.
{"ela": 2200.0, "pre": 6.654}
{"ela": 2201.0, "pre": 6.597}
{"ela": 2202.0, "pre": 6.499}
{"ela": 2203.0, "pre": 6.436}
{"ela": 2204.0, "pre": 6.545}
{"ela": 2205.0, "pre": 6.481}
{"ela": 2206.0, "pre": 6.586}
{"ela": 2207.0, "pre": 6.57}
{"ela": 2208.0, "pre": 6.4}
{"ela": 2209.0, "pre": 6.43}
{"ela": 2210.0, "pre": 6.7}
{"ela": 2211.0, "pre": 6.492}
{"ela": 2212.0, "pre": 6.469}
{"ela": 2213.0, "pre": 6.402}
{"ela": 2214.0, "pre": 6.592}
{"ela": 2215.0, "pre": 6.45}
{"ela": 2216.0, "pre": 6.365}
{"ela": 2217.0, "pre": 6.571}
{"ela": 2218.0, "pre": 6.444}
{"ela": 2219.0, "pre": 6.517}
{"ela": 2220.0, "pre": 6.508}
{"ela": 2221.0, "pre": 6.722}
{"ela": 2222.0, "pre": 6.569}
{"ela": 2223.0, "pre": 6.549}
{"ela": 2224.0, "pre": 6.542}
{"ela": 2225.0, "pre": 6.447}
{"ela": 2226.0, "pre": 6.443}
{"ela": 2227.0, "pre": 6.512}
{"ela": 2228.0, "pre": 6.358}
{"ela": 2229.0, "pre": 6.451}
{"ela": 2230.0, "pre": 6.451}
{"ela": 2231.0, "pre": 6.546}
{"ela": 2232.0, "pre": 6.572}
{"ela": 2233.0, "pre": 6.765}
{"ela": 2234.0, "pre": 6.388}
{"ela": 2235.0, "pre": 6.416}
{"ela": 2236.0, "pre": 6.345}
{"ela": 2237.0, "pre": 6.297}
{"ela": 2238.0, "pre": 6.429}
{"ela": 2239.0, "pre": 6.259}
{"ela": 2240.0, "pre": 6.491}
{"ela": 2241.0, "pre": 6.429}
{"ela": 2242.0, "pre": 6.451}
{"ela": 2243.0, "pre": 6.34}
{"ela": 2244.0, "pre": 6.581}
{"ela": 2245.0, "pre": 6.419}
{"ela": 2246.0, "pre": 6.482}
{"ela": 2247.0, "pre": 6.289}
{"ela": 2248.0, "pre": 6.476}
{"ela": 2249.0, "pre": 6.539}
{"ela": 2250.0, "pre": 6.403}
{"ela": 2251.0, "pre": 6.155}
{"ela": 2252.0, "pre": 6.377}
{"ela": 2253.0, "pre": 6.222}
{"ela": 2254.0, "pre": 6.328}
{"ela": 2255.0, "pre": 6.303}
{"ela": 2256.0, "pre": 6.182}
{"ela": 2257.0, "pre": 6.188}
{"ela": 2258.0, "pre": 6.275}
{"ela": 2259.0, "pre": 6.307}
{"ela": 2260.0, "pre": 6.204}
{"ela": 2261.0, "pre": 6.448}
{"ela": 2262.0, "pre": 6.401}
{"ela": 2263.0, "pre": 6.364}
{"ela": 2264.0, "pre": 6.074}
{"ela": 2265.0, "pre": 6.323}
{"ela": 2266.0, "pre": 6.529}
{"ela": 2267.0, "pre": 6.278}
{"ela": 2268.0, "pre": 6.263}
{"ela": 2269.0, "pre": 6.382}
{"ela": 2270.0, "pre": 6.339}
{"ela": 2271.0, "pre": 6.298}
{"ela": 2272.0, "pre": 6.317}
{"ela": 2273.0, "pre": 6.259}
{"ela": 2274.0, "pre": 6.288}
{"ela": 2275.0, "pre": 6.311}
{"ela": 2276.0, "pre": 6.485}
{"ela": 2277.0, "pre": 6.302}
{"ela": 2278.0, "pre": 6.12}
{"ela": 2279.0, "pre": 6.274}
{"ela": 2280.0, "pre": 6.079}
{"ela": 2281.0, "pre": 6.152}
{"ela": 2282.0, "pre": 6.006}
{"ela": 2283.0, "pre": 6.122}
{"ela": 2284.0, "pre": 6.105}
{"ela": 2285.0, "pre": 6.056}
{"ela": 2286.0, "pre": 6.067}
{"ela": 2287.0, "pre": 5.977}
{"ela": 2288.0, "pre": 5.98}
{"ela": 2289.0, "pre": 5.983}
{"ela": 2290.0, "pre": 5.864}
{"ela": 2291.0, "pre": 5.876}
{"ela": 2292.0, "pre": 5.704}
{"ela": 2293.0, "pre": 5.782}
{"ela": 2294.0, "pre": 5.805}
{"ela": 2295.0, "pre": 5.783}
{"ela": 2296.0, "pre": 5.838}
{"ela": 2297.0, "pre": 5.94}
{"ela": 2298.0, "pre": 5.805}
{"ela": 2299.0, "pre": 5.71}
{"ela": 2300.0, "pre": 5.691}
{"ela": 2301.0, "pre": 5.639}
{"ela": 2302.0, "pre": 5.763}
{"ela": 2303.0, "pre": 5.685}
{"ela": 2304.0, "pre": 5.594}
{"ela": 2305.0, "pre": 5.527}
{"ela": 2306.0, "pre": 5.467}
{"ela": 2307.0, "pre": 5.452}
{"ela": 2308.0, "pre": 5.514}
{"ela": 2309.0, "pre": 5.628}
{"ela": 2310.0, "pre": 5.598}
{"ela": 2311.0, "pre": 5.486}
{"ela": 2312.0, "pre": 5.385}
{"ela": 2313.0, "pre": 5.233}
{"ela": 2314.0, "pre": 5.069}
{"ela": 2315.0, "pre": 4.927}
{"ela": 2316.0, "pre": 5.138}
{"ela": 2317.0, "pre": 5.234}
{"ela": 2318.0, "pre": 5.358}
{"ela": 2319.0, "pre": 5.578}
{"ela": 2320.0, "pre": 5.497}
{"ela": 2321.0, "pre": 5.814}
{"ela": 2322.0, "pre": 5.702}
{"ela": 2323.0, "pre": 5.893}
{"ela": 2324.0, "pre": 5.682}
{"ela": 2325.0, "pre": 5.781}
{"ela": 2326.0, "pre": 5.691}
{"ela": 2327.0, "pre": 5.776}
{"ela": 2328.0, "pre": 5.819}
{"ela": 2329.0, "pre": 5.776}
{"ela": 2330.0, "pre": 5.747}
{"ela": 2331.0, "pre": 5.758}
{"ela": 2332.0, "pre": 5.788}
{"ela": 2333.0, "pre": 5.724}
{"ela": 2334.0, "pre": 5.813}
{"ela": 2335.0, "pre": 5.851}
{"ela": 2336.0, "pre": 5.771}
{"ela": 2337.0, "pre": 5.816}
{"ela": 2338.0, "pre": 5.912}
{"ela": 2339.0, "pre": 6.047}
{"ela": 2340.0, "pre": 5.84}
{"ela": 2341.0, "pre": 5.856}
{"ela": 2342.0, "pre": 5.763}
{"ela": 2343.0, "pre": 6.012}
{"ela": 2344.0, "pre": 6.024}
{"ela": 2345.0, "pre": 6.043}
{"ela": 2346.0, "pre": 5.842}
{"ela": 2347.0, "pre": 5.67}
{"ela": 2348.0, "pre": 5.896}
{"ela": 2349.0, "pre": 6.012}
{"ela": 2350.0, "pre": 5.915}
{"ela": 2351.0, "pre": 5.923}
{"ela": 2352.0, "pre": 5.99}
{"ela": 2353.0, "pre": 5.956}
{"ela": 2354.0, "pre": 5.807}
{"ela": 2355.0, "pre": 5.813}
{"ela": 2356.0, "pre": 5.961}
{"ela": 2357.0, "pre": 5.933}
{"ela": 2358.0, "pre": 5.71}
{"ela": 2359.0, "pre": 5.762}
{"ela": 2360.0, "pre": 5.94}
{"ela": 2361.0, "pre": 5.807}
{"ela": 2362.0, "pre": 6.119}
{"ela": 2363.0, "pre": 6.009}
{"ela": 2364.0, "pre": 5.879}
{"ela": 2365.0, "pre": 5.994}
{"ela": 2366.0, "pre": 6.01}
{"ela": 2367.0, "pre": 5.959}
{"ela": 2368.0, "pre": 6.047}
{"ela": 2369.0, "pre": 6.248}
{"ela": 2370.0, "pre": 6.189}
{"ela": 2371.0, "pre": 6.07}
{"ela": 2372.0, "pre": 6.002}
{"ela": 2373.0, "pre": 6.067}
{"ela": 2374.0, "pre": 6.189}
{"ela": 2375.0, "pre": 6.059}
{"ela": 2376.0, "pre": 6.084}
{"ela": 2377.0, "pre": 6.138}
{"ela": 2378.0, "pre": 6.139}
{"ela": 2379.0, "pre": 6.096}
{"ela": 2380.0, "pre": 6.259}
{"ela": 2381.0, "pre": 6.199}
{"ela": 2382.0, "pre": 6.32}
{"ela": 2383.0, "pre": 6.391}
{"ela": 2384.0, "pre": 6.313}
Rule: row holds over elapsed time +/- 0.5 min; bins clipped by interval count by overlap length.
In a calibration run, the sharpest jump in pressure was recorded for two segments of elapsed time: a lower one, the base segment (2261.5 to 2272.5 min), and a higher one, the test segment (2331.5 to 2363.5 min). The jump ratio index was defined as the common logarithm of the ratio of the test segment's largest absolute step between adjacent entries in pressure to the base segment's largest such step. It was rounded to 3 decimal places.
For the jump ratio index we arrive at 0.032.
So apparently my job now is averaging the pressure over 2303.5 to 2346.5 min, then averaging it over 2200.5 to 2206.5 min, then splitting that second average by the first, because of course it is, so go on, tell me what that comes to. 1.15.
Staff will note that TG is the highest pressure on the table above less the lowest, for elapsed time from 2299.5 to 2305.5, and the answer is 0.24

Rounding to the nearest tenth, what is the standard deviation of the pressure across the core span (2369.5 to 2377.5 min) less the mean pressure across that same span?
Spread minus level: -6.0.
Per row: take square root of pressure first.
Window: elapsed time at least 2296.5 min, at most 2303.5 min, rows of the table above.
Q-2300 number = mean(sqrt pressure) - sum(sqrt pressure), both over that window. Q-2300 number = -14.4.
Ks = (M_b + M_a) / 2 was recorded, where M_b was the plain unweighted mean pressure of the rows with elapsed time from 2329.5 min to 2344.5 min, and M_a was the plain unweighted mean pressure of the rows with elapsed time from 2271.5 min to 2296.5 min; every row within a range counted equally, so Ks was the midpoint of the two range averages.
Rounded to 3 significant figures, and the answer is 5.95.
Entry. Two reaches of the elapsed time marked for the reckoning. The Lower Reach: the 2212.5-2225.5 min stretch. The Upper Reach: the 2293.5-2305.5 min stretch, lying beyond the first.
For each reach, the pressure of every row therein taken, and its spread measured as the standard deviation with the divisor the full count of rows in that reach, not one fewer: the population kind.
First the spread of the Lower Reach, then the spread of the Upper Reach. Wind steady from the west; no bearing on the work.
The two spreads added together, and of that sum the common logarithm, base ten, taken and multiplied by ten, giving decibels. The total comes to -7.0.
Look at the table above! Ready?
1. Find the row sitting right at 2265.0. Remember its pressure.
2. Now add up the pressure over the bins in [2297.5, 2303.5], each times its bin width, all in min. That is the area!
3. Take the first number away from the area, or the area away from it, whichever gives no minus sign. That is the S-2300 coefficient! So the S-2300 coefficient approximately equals 28.0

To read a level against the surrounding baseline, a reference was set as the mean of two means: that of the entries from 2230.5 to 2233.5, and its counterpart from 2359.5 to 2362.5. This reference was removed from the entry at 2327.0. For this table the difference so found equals -0.52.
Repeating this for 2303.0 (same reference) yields -0.61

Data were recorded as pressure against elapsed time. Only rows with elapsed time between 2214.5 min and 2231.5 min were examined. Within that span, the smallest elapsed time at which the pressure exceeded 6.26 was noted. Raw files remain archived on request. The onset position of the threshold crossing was 2215.0 min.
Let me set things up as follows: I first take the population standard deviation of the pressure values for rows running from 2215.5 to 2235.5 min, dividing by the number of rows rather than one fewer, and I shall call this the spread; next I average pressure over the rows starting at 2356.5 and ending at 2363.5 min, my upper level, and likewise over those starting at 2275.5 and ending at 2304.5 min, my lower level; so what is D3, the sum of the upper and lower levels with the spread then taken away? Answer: 11.7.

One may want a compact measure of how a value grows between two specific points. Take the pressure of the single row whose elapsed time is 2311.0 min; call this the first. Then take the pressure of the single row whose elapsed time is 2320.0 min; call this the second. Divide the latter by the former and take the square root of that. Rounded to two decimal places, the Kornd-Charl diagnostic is 1.00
